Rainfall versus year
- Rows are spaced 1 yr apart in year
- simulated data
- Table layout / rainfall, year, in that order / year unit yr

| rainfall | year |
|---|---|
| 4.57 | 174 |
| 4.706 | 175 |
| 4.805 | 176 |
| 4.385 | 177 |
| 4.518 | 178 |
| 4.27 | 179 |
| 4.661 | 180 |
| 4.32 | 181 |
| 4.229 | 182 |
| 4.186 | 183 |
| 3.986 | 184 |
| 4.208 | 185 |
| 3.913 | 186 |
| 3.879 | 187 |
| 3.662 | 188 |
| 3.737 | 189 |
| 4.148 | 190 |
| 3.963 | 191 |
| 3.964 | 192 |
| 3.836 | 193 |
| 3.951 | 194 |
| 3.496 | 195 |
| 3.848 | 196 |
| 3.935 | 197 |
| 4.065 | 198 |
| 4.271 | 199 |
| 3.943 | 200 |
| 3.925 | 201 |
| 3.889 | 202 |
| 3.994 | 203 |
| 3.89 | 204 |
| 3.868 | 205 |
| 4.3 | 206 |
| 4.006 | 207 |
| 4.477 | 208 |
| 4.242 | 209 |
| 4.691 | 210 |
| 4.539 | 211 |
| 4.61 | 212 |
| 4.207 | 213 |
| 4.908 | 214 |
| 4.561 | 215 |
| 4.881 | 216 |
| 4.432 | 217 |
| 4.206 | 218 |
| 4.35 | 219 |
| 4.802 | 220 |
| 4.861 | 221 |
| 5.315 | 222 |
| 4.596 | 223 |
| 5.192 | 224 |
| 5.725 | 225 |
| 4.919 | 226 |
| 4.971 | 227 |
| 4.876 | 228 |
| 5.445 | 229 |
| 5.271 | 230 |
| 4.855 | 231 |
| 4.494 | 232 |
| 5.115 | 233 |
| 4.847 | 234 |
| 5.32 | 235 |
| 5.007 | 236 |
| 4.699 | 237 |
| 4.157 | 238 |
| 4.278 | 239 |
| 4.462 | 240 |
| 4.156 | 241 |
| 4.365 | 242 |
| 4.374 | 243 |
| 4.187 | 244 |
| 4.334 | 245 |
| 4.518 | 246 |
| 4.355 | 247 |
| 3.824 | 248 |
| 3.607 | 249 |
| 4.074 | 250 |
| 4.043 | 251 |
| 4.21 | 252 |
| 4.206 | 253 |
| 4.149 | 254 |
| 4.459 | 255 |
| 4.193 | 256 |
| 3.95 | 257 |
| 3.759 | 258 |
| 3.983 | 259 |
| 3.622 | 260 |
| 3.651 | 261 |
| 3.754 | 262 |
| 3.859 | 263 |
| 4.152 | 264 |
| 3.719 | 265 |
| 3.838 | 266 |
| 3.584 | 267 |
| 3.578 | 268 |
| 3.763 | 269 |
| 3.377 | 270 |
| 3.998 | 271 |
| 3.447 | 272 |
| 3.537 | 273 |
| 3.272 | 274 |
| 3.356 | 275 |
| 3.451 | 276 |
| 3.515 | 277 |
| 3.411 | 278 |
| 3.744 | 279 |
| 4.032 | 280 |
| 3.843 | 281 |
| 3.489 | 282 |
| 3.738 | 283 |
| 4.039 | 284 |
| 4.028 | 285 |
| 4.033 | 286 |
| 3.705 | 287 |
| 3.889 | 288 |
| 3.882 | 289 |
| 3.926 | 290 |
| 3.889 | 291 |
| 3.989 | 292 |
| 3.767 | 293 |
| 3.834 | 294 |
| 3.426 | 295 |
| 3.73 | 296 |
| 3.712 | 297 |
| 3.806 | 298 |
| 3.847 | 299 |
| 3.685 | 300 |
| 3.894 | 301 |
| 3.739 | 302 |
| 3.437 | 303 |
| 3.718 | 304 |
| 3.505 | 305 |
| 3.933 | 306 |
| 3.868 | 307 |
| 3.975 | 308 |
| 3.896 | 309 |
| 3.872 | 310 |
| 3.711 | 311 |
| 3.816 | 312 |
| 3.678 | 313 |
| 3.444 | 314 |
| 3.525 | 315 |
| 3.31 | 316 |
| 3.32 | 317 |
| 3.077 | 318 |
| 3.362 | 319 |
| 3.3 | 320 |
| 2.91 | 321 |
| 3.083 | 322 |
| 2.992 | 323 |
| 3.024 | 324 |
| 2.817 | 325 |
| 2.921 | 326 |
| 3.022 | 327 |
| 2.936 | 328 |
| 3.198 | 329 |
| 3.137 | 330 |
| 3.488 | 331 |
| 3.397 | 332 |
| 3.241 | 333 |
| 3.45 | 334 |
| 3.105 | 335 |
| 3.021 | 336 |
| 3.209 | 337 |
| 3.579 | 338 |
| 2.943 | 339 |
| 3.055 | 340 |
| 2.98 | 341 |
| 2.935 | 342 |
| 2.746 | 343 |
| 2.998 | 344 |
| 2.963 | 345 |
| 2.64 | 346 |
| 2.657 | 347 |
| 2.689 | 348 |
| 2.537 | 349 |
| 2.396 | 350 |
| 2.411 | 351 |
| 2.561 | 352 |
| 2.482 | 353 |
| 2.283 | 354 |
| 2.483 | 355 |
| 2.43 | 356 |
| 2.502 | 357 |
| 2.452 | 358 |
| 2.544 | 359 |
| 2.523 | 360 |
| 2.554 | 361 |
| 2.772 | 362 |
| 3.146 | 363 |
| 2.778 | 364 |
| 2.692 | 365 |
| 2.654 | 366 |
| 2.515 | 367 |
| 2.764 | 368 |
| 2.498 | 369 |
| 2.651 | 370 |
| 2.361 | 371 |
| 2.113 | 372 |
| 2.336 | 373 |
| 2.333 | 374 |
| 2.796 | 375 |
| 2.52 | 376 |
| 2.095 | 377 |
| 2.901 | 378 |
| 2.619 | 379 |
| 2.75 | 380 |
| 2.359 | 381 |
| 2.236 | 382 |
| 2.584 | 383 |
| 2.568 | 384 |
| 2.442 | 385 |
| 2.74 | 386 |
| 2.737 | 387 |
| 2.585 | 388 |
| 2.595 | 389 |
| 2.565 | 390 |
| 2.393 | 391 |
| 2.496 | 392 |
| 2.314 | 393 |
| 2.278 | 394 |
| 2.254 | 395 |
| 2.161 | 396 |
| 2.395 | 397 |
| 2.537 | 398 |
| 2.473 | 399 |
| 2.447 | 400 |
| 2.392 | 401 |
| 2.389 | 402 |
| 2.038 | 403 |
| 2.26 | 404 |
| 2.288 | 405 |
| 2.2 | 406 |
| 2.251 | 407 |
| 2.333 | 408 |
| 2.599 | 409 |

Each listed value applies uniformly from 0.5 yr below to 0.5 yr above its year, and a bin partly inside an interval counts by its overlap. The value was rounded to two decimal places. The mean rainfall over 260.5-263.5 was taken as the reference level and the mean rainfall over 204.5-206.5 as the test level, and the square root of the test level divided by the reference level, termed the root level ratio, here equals 1.04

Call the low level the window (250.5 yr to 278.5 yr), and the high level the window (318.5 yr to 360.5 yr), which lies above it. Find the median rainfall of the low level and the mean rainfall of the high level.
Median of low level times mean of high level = 11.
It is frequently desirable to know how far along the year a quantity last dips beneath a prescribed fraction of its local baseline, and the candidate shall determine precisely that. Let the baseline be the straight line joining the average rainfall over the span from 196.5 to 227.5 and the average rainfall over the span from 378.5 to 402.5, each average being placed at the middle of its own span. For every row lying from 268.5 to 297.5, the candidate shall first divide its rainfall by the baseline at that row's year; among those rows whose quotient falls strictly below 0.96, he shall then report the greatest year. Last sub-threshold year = 282 yr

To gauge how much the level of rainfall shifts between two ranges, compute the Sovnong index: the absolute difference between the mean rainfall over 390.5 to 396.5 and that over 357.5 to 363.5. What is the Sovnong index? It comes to 0.35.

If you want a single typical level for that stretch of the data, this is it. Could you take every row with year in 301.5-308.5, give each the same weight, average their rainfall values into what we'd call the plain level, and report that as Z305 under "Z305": 3.74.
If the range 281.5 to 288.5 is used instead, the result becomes 3.85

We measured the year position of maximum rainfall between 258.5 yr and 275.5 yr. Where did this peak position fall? 264 yr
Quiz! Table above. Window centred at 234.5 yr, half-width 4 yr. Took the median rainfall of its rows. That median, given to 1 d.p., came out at 4.9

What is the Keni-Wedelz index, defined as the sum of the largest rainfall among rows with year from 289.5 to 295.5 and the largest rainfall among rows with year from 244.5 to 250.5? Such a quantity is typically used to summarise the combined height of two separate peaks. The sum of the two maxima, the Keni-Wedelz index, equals 8.5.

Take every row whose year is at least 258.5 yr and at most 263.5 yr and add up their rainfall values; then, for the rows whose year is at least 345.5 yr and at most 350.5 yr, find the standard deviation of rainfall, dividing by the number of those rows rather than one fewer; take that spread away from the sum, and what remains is 19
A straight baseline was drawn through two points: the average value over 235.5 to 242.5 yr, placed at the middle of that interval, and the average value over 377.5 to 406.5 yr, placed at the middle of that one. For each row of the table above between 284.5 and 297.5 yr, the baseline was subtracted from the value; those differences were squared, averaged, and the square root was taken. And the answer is 0.15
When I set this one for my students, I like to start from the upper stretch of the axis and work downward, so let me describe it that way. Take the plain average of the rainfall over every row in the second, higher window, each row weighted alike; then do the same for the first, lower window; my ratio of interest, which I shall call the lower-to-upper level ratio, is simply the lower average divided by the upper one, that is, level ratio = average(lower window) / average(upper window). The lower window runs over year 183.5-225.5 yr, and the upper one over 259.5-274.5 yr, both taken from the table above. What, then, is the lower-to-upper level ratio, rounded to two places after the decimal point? 1.16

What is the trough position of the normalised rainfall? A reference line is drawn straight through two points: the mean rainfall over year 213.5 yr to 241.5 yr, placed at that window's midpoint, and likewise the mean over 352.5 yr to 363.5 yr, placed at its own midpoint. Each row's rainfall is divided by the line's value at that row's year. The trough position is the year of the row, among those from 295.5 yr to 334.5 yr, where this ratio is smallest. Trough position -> 325 yr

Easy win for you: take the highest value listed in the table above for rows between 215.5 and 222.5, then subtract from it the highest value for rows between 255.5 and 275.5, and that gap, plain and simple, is 1.1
